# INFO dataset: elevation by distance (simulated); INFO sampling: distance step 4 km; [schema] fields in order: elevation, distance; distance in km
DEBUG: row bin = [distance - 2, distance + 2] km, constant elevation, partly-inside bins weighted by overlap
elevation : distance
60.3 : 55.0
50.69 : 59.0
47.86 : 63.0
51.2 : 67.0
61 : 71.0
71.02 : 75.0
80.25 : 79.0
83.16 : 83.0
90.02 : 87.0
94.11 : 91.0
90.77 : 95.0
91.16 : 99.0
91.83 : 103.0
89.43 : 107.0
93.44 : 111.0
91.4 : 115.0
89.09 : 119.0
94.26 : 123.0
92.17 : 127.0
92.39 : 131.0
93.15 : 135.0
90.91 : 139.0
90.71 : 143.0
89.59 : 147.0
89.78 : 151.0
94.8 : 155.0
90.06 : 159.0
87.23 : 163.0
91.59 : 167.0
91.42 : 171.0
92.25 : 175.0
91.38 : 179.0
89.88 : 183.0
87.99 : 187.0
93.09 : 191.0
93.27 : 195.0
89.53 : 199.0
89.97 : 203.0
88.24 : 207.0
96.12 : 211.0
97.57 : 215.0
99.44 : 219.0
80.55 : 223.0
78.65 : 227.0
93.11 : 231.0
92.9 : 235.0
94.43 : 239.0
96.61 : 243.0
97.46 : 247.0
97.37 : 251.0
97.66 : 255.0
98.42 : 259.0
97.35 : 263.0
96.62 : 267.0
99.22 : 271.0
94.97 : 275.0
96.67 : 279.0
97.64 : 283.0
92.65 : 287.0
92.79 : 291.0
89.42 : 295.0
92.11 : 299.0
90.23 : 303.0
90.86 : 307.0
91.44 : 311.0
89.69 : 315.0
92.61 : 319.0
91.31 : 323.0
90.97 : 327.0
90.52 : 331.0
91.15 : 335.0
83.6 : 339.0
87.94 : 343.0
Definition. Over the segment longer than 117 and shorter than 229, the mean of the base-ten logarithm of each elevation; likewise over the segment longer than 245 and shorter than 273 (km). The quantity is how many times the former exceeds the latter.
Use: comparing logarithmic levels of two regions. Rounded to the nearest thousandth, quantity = 0.984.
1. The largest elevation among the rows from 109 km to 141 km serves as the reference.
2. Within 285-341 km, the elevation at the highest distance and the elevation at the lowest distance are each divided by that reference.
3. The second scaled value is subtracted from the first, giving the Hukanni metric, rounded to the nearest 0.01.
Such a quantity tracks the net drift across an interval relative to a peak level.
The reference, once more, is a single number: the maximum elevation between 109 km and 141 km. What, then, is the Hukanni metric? -0.10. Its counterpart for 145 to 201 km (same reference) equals 0.00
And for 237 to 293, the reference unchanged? -0.02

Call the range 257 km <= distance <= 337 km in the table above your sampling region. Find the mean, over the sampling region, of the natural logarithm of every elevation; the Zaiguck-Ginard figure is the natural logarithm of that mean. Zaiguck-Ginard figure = 1.51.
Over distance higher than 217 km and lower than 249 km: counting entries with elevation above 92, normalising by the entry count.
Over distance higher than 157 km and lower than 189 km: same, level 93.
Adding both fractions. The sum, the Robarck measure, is 0.75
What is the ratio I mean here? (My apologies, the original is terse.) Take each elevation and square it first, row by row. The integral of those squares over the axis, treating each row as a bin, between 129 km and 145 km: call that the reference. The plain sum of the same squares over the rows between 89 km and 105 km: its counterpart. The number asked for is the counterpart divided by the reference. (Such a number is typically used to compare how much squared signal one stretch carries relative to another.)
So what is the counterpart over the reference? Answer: 0.251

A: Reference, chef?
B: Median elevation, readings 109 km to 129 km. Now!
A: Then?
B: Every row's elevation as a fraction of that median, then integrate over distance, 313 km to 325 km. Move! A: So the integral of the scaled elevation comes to 12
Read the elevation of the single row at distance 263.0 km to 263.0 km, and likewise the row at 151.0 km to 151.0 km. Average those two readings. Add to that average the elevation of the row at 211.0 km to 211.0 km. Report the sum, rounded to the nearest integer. 190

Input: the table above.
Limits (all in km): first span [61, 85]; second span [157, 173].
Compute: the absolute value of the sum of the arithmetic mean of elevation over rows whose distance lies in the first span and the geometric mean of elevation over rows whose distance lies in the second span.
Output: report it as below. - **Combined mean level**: 156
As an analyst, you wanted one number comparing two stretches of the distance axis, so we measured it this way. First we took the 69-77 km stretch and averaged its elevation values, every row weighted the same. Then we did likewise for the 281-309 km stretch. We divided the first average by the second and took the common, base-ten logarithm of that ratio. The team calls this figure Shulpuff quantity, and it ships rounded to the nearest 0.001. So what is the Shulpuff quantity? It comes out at -0.145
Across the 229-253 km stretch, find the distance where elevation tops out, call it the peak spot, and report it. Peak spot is 247.0 km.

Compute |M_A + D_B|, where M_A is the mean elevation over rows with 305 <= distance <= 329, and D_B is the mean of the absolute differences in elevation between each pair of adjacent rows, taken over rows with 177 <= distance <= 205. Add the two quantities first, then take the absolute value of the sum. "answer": 93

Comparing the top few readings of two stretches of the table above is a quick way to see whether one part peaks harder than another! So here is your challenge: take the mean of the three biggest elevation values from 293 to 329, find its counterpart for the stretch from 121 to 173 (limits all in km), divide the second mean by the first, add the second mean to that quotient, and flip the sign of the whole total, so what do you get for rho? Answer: -95.1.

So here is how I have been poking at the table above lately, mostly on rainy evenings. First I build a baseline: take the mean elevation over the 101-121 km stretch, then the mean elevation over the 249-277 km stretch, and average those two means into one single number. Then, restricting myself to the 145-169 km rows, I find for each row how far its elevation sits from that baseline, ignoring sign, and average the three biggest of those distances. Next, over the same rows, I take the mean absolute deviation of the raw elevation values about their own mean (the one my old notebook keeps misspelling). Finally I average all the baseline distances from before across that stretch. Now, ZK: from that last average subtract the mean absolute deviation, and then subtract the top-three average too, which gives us -3.2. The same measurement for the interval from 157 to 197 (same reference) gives -4.1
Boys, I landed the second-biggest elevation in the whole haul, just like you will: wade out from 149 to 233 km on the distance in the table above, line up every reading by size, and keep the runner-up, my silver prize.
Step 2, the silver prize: 97.57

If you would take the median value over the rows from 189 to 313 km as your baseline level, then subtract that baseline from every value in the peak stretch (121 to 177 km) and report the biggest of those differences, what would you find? 1.5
